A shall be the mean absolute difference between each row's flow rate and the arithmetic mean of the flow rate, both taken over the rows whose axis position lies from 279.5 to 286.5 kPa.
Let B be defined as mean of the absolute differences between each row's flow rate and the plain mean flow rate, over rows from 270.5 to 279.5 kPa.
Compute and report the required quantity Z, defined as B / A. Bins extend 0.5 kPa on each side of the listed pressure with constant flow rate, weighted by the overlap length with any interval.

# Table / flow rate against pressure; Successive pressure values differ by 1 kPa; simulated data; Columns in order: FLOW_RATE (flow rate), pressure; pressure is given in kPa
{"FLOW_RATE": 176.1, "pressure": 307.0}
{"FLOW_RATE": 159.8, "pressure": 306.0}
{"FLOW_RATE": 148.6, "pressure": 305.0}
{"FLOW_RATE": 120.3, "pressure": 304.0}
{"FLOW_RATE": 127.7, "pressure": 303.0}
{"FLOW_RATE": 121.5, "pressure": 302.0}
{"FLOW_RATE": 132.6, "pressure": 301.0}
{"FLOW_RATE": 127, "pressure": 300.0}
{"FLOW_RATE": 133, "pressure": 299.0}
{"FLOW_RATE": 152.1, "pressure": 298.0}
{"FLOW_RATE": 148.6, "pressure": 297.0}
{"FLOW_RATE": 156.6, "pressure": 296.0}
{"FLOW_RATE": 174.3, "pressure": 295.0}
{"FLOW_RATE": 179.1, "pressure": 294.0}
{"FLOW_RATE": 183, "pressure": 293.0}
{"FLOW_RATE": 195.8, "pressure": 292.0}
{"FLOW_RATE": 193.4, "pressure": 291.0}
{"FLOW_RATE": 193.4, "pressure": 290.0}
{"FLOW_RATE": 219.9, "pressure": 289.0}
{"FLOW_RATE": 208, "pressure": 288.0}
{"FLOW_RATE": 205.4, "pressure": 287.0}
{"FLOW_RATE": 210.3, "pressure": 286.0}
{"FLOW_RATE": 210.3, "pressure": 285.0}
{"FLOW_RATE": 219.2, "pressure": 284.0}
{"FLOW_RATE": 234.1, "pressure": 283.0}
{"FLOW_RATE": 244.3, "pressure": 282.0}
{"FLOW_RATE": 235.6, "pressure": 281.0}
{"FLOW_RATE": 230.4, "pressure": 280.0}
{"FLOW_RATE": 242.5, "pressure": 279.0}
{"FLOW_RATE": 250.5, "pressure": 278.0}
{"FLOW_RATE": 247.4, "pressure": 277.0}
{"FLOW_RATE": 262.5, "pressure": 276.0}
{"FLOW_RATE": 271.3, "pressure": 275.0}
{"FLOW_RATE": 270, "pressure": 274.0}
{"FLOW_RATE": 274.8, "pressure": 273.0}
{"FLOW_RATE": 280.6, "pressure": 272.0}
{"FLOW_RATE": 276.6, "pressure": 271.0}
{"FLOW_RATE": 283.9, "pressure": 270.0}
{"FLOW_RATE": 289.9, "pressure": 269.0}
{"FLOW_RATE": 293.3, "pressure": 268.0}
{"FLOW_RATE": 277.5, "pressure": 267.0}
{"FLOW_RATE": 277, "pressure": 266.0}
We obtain 1.1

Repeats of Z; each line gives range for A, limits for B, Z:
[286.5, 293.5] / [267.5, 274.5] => 0.7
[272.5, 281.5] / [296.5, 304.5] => 0.6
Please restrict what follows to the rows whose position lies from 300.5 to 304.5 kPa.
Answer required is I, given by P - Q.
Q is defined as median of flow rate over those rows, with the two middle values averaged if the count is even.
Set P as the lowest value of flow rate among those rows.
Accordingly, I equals -4.3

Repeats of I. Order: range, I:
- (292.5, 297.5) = -25.7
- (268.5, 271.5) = -7.3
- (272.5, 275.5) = -1.3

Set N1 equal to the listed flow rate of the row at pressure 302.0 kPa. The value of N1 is 121.5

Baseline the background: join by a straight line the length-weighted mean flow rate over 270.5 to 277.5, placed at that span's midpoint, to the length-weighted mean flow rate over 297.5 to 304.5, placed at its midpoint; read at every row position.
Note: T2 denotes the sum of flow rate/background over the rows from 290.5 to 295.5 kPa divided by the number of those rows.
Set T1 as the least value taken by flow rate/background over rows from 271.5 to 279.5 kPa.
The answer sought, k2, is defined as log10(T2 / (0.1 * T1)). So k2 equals 1.04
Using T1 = 0.975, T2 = 1.08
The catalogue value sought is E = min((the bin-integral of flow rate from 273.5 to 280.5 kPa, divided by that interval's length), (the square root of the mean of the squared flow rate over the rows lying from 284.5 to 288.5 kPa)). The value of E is 209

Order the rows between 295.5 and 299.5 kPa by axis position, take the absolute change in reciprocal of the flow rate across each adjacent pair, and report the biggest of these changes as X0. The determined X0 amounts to 0.0009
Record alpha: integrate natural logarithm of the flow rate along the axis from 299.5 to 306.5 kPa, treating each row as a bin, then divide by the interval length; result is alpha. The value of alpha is 4.9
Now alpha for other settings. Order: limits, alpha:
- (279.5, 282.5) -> 5.5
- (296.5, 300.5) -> 4.9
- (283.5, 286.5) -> 5.4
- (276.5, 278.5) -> 5.5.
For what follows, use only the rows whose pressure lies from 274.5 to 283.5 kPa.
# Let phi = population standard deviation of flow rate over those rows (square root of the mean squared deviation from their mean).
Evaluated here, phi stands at 13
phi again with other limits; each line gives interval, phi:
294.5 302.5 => 17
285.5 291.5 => 9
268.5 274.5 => 6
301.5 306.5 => 16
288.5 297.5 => 20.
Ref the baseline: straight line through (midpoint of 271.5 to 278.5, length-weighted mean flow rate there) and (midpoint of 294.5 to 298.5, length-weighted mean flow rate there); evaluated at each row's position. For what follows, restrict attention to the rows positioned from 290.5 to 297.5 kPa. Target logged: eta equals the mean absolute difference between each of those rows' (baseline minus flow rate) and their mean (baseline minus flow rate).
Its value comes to 6.1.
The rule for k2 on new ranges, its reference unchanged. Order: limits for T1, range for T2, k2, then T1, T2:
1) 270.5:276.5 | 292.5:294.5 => 1.04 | 0.973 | 1.07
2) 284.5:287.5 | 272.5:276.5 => 1.01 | 0.989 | 1.01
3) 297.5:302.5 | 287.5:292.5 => 1.06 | 0.936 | 1.08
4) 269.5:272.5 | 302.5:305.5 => 1.07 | 0.973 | 1.15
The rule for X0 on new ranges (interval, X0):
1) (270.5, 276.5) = 0.0001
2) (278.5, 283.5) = 0.0002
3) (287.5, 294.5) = 0.0006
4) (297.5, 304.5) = 0.0009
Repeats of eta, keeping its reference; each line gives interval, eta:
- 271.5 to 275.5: 2.3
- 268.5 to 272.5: 2.7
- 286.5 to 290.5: 7.9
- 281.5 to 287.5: 5.7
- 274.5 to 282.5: 5.4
